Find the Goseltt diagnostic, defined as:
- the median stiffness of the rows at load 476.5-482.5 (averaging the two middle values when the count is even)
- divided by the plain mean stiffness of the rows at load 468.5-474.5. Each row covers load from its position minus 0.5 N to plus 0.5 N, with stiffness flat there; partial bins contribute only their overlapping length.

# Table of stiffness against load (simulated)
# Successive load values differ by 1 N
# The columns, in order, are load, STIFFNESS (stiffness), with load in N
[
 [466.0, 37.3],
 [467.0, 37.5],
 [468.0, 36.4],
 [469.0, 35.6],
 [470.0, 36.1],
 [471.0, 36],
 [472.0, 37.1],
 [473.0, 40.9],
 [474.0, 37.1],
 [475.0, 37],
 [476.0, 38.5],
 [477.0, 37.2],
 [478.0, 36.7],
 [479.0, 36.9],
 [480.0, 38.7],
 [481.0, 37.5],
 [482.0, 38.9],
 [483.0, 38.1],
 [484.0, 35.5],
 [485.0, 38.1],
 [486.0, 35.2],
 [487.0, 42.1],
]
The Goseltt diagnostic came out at 1.01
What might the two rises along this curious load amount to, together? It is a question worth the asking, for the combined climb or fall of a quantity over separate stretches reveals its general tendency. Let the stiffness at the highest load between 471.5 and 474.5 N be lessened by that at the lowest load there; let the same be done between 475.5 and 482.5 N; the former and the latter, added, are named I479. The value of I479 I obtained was 0.4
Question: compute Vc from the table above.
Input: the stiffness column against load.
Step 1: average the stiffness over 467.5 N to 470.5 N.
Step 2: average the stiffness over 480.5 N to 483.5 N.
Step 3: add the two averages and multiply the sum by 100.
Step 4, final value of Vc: 7420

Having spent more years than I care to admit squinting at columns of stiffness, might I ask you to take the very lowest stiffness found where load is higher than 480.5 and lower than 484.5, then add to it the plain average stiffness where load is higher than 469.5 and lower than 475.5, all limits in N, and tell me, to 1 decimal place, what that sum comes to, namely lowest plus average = 72.9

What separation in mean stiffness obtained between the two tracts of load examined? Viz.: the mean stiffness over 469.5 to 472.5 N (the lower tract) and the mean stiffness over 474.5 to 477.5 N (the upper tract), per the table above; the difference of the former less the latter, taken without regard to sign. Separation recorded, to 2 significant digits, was 1.2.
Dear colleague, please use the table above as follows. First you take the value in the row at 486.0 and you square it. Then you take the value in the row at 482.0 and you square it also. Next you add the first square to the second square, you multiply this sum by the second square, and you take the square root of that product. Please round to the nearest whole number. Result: 2041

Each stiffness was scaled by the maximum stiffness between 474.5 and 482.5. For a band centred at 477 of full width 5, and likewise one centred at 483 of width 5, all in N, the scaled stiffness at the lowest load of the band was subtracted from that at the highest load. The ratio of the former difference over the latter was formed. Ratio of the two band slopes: -0.2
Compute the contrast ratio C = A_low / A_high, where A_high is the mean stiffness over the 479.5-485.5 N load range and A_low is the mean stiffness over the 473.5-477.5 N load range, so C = 0.99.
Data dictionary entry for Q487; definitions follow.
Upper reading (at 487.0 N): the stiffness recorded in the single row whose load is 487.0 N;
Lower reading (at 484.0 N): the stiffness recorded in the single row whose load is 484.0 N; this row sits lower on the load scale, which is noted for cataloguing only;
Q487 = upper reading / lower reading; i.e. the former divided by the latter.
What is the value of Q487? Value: 1.19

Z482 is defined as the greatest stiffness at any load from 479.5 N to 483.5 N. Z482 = 38.9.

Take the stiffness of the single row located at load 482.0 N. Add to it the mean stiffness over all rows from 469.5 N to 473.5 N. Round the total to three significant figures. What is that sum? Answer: 76.4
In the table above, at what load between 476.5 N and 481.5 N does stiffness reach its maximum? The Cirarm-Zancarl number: 480.0 N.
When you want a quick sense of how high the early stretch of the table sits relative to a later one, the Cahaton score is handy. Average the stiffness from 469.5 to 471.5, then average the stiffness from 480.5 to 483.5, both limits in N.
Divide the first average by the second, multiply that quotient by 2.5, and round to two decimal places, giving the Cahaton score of 2.36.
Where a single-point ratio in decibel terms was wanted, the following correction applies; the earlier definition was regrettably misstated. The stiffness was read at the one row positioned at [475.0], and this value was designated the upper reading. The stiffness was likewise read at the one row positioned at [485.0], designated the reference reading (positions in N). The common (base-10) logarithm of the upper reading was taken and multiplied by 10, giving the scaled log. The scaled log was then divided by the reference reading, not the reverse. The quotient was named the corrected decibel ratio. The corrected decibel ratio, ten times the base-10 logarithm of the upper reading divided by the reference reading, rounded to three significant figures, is 0.412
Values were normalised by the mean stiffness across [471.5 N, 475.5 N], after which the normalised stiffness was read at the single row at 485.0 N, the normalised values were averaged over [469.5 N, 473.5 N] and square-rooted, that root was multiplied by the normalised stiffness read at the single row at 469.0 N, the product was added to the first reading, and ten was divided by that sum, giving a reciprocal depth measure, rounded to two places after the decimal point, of 5.18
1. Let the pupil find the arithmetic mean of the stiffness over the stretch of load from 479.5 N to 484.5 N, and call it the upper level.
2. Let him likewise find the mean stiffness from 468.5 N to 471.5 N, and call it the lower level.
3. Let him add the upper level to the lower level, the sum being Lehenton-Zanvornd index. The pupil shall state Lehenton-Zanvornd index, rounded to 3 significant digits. 73.6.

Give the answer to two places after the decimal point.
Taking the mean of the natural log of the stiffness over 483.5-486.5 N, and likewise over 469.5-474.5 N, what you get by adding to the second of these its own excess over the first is 3.65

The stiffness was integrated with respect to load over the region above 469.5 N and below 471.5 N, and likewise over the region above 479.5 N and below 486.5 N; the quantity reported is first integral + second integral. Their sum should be 334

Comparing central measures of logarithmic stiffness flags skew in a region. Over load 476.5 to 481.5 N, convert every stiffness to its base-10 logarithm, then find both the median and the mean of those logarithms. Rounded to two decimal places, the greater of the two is 1.57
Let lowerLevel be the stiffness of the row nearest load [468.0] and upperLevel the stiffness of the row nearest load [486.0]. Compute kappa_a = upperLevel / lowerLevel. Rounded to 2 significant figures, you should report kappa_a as 0.97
